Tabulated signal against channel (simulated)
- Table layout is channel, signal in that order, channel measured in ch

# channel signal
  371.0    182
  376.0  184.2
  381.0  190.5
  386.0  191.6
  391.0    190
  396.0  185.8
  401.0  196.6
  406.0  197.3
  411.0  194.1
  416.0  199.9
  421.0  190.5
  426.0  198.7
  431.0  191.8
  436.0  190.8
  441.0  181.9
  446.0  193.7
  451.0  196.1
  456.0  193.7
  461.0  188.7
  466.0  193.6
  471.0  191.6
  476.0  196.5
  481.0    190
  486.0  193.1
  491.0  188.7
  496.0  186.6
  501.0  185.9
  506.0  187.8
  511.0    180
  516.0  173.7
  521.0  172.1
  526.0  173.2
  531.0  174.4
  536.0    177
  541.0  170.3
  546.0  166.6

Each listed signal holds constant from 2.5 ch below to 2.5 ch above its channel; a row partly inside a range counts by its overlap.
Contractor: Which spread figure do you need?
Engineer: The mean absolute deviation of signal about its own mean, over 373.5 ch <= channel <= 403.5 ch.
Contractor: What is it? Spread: 3.2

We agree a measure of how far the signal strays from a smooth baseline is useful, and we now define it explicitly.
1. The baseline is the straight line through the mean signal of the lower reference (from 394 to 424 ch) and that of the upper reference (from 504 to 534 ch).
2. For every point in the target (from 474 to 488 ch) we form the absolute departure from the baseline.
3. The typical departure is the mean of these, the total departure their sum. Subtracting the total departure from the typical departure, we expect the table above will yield -21.0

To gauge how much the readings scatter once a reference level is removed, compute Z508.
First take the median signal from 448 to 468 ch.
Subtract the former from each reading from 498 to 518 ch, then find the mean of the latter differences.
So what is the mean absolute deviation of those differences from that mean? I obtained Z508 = 5.0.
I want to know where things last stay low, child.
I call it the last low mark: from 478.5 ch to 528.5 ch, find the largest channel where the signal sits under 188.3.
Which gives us 526.0 ch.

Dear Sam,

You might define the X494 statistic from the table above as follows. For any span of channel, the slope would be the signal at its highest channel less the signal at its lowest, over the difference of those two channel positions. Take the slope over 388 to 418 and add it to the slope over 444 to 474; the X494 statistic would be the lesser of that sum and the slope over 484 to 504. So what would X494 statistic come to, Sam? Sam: -0.48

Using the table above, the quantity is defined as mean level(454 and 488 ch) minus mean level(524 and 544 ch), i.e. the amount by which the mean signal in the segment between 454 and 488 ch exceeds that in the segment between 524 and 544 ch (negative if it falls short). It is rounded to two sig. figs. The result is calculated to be 19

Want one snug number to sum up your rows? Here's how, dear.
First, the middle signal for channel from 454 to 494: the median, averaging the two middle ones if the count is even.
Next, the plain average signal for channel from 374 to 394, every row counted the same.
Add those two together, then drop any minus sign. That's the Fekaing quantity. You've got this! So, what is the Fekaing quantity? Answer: 381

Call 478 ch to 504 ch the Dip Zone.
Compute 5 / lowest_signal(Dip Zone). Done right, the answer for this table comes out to 0.0269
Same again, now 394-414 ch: 0.0269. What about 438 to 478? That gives 0.0275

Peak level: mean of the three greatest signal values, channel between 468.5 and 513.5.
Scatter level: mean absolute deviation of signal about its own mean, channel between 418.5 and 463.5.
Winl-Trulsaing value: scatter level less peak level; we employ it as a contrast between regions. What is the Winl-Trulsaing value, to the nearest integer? -190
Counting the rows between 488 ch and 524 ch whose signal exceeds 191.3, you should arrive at 0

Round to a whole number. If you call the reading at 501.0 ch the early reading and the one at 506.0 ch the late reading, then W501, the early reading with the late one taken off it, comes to -2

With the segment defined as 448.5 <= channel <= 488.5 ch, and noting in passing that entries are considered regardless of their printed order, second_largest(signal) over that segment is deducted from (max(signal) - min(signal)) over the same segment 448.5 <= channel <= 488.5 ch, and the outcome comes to -188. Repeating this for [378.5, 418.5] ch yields -183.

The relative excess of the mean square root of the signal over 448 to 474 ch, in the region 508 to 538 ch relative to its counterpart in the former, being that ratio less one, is -0.047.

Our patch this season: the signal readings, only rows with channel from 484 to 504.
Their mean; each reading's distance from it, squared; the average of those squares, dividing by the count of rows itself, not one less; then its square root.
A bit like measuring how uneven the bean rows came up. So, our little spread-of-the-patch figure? 2.8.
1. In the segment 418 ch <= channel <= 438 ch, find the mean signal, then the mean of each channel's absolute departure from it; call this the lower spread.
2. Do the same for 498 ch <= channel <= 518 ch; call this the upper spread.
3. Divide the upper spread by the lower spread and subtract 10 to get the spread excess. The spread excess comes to -8.3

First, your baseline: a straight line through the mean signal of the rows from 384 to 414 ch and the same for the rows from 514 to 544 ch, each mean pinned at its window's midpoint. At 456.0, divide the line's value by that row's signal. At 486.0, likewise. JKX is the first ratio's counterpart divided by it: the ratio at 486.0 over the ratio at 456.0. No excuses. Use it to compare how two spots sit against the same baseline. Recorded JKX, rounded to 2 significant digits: 0.98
